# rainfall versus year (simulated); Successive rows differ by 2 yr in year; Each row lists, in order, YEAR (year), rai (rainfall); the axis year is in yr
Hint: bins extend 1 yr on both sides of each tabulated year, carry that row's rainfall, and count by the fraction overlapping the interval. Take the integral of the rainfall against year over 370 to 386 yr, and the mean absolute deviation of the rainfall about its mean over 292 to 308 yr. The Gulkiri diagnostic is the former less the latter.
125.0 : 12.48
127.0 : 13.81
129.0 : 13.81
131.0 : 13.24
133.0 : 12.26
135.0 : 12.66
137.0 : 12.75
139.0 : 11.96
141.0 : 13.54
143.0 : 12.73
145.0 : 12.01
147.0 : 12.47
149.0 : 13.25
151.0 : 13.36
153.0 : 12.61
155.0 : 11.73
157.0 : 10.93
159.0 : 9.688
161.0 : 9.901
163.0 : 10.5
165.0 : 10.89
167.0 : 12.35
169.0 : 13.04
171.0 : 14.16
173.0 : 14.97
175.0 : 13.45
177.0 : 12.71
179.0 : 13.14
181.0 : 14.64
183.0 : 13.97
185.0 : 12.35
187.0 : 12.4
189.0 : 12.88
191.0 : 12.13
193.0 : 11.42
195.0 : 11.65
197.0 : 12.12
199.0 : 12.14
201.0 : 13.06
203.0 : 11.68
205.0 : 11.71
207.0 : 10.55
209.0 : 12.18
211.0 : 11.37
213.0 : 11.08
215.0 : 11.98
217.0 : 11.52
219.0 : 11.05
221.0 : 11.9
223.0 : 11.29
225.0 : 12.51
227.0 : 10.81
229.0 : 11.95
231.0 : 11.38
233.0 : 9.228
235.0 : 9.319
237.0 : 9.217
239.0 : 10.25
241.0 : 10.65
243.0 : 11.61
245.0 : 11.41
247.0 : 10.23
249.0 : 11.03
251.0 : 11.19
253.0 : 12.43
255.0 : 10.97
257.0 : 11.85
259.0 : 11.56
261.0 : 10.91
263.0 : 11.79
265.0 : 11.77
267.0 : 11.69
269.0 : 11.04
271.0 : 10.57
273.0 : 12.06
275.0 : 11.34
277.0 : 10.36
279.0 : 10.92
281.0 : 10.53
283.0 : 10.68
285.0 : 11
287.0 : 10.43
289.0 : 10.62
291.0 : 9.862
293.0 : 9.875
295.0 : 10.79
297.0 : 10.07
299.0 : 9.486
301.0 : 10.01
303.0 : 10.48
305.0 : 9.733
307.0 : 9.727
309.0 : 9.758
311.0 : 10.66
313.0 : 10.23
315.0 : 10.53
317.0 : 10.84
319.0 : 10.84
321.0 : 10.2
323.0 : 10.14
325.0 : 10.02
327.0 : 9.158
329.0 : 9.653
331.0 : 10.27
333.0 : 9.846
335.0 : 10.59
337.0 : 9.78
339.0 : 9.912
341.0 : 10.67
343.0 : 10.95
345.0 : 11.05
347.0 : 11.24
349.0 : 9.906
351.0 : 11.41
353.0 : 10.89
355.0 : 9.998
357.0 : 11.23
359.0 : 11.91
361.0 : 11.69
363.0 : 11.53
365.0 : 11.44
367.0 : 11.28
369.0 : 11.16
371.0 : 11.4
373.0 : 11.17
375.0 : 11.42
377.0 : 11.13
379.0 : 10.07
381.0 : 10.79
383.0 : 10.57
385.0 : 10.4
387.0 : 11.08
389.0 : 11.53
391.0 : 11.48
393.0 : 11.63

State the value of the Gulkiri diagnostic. 174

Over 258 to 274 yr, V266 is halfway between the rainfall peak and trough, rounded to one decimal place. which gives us 11.3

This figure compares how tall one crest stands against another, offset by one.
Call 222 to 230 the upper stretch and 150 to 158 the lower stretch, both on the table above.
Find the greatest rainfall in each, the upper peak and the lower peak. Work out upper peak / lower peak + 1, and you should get 1.94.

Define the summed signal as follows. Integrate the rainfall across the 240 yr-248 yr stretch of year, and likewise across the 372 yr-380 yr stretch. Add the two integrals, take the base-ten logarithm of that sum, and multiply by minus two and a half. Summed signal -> -5.61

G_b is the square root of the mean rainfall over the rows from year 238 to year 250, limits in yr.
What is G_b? 3.30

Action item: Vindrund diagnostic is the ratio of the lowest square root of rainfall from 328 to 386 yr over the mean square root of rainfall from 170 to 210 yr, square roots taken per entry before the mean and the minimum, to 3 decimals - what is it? 0.874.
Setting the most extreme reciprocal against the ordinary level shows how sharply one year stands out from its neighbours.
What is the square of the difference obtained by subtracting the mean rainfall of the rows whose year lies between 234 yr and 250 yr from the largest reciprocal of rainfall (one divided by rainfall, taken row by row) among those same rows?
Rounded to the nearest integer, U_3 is 107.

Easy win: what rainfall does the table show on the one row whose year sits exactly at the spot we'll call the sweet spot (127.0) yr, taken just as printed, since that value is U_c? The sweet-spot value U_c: 13.81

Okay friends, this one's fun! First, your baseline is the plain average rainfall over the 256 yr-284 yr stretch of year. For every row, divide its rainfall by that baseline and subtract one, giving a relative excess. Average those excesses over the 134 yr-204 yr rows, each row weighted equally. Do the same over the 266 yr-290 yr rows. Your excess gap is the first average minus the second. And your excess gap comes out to 0.13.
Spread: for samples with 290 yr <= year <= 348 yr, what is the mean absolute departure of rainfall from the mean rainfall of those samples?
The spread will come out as 0.43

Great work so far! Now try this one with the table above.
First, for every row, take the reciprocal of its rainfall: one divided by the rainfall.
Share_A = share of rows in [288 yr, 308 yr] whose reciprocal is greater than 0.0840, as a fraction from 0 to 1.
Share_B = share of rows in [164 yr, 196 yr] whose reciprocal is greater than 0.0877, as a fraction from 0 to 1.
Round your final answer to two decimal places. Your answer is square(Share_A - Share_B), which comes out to 0.88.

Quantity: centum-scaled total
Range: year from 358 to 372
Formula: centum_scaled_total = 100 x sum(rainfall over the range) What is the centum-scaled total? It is 8041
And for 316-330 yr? 7085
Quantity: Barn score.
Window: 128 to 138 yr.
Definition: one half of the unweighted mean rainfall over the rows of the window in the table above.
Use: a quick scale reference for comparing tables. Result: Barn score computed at 6.5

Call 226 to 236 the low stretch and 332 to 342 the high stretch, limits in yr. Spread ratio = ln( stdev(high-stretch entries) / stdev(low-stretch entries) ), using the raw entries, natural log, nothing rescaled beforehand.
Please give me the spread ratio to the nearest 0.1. -1.0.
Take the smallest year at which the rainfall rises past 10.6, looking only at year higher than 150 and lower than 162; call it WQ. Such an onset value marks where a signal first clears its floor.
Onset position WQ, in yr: 151.0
